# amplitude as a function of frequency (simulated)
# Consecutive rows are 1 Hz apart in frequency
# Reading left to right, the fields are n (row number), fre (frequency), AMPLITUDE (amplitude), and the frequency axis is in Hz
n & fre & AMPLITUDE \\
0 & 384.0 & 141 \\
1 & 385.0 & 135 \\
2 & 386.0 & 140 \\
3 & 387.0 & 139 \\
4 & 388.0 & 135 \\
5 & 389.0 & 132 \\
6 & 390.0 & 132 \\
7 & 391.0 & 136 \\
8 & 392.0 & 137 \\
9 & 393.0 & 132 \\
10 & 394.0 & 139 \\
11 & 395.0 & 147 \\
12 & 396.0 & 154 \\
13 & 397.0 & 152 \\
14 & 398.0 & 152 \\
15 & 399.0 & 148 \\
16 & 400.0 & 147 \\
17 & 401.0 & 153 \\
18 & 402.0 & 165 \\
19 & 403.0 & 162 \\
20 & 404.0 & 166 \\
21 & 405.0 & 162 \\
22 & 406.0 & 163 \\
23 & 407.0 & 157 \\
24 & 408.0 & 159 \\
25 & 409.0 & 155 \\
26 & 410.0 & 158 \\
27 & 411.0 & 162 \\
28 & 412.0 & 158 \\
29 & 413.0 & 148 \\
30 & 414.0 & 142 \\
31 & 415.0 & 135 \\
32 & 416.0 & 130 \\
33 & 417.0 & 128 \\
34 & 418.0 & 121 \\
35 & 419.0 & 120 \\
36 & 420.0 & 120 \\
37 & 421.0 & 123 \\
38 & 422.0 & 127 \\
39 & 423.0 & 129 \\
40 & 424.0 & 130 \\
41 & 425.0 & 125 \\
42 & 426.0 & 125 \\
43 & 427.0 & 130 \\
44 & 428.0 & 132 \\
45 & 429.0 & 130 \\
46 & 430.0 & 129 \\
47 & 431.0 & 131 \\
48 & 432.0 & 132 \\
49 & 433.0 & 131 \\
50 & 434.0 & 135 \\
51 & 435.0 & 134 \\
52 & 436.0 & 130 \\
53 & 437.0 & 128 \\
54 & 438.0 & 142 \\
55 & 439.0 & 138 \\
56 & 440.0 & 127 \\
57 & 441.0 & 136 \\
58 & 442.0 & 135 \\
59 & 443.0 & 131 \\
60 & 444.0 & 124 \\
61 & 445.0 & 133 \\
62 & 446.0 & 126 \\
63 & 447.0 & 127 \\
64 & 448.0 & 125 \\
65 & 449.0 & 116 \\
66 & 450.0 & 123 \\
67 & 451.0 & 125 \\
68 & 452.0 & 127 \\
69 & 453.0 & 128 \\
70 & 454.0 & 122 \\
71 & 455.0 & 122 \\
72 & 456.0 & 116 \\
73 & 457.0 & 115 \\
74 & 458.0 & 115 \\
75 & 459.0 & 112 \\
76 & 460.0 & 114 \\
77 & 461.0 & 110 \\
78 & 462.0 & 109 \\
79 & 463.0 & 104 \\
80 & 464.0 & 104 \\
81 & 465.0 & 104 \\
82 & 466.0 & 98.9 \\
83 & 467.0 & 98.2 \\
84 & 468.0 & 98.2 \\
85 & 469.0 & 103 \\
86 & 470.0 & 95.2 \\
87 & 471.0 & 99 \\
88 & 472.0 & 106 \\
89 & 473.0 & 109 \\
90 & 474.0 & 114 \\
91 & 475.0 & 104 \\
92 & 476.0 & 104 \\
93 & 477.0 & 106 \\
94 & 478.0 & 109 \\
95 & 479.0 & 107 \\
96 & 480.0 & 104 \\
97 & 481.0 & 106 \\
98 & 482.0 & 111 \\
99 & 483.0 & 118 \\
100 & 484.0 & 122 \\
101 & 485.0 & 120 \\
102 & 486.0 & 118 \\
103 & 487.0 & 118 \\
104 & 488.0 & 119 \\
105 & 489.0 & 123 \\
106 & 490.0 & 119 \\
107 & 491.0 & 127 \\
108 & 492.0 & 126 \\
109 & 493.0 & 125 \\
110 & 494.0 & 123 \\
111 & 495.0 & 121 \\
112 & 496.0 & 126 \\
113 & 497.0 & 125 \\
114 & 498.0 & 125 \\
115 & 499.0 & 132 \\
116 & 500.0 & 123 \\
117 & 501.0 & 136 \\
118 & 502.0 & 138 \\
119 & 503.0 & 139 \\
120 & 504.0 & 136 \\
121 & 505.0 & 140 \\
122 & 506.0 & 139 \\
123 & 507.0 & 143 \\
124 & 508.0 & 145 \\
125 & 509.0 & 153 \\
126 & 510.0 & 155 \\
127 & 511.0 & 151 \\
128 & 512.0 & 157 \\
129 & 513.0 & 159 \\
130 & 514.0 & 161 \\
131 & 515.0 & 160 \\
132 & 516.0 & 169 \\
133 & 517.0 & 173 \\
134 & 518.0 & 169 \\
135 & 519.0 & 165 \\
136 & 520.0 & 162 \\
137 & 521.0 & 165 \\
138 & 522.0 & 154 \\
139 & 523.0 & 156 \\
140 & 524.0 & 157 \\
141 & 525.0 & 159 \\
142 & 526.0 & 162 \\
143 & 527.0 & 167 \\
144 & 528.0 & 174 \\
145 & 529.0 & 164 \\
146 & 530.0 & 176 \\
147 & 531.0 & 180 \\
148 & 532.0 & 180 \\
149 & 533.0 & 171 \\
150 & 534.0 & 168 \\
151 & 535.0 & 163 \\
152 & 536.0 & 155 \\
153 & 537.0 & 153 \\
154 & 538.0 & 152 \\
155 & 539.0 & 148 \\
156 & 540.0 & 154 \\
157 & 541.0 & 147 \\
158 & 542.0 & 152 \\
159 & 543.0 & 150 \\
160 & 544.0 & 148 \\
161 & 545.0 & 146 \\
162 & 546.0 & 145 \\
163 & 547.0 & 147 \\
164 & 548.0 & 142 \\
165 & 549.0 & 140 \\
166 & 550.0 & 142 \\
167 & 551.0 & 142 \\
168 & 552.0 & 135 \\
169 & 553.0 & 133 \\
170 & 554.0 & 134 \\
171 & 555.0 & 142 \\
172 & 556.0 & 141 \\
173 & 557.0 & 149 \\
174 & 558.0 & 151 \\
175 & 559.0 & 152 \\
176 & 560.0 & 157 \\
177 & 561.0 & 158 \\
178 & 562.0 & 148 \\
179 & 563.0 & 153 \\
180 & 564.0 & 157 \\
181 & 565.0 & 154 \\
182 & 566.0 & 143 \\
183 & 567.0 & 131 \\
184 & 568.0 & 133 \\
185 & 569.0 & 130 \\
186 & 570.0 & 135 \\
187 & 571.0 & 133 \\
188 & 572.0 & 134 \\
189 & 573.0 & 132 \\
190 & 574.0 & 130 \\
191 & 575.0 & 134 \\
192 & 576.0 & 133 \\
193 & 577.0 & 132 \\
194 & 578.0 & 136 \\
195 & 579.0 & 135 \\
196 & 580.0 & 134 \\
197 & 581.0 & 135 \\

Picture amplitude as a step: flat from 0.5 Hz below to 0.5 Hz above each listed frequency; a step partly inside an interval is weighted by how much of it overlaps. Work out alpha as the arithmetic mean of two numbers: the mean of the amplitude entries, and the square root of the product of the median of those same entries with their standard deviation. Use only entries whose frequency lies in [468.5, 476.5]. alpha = 64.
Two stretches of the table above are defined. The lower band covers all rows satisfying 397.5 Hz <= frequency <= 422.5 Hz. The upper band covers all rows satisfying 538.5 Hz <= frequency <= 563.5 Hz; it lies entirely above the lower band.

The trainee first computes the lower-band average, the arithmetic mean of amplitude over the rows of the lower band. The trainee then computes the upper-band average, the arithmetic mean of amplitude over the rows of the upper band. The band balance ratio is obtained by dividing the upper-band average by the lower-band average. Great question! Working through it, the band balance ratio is 1.00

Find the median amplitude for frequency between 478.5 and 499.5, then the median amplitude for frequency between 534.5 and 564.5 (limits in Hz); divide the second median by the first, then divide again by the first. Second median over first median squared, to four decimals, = 0.0101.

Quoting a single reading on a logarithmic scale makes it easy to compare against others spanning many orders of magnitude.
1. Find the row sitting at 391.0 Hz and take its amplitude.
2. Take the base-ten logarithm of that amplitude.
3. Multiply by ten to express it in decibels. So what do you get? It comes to 21.3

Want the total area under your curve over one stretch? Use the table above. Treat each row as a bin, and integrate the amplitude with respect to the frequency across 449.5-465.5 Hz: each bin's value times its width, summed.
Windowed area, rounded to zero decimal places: 1850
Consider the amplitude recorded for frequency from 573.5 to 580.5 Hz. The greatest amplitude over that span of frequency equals 136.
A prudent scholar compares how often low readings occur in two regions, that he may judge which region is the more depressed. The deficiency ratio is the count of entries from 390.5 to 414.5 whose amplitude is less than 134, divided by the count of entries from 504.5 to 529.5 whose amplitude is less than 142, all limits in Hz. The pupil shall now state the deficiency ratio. 0.5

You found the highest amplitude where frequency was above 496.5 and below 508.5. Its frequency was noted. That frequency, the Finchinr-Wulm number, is 508.0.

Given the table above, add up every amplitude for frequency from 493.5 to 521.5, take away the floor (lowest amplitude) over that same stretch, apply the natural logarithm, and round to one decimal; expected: 8.3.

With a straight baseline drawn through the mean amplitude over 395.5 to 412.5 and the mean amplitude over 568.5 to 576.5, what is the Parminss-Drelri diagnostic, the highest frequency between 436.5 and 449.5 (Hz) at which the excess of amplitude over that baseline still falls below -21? 449.0 Hz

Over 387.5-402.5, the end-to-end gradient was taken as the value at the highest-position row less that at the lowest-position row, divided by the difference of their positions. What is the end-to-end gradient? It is 2.1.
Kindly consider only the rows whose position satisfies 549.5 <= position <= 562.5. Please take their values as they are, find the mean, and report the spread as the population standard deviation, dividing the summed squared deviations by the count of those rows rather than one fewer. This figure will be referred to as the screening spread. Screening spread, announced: 8.0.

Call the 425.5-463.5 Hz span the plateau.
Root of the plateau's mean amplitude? 11.2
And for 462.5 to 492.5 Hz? 10.5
